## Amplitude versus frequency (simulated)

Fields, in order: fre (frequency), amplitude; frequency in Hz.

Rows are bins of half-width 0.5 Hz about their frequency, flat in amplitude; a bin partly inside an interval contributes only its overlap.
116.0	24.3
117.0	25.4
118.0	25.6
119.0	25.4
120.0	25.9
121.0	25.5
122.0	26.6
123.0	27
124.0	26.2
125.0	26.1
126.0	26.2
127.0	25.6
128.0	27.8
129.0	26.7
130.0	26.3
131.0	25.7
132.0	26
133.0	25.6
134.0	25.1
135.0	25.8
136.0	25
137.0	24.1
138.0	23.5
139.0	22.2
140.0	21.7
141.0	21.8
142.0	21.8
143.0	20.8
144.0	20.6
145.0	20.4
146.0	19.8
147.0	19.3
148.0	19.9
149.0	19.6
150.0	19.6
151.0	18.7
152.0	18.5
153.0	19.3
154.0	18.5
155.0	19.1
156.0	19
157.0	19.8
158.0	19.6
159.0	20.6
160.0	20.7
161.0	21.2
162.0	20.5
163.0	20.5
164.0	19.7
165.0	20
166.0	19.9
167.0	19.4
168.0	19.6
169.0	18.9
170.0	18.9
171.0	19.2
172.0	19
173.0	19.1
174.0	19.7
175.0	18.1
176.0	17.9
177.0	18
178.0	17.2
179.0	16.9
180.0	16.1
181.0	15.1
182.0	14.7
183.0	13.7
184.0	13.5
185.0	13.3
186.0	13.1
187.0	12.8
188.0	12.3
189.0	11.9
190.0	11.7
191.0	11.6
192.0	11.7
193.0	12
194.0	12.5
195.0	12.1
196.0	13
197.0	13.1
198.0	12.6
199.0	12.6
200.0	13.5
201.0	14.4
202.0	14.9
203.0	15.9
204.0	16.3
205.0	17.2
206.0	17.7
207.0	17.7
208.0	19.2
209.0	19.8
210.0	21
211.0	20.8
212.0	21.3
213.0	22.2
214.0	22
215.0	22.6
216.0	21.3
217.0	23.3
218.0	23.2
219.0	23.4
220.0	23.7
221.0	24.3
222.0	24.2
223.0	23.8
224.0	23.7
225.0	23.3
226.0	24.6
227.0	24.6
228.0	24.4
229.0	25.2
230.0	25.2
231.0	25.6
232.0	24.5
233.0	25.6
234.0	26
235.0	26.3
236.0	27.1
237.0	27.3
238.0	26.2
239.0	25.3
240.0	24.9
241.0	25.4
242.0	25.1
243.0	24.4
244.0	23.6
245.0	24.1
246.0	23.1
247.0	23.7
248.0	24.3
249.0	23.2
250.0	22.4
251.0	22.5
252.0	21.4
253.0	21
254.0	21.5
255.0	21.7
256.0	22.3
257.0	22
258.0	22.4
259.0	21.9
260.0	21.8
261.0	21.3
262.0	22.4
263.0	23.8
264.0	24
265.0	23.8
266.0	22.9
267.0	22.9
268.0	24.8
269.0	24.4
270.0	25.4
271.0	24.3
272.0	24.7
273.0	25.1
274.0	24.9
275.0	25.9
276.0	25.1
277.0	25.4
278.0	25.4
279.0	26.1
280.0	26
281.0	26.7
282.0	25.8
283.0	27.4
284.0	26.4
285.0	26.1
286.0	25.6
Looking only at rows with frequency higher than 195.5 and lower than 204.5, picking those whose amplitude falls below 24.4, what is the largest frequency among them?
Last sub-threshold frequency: 204.0 Hz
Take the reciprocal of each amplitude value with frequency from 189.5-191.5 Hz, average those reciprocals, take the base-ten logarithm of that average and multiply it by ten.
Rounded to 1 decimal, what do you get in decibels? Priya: -10.7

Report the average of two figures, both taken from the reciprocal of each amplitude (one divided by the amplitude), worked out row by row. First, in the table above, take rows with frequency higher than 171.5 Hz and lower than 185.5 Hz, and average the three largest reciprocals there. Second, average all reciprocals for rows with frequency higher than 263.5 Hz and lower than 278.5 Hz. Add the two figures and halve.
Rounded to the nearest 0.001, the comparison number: 0.057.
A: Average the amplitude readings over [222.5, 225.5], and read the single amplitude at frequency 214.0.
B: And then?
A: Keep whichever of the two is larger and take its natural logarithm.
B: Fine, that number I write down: 3.16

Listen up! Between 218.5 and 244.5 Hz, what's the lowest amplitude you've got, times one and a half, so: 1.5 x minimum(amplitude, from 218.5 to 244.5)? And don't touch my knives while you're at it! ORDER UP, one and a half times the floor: 35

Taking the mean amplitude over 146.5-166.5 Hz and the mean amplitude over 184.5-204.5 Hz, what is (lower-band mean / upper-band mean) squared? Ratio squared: 2.3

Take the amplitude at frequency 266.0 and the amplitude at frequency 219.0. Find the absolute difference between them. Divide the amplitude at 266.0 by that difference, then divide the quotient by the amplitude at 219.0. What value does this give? 2.0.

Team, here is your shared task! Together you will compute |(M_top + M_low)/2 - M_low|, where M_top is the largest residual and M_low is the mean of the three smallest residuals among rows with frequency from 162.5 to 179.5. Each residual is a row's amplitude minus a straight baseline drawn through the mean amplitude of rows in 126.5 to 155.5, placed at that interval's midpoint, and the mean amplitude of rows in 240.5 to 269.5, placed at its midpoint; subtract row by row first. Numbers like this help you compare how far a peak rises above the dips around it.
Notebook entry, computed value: 1.6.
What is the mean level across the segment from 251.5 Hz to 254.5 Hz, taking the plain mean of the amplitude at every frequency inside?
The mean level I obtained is 21.3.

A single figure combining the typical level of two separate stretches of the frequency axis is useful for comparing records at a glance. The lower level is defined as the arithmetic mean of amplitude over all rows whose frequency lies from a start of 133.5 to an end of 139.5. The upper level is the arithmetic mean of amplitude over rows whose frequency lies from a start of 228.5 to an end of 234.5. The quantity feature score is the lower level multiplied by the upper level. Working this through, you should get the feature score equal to 616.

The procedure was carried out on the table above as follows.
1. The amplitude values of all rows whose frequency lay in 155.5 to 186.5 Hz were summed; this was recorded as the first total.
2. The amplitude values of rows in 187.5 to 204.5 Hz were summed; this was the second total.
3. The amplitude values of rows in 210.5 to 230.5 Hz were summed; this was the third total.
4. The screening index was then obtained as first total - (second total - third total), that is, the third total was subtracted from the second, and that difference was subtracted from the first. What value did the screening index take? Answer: 808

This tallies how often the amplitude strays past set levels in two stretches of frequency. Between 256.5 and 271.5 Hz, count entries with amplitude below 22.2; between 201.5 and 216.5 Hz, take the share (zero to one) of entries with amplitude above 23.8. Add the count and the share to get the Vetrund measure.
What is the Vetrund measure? 4.0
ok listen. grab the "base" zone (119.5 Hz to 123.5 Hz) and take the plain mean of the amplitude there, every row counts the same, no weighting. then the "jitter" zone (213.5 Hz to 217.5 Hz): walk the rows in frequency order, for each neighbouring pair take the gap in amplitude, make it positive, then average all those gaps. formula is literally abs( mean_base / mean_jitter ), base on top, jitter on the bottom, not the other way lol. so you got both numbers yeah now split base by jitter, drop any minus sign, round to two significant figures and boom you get 20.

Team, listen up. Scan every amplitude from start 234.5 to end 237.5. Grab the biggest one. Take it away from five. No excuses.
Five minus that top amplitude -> -22.3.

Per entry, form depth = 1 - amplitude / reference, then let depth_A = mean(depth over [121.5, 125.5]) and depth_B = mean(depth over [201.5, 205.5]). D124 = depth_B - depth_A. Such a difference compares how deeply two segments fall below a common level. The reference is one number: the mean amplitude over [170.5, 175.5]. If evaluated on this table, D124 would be 0.55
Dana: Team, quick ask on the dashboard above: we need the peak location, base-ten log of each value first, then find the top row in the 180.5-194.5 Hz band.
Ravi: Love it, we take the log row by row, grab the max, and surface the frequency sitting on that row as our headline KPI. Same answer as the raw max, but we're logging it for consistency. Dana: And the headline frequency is 181.0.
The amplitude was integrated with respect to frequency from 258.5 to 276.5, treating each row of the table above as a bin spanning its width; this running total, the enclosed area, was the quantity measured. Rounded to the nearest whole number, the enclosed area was 429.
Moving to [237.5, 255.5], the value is 424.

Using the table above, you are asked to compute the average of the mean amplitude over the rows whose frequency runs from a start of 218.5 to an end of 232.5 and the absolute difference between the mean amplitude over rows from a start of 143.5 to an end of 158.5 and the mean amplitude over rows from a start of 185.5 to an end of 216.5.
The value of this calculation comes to 14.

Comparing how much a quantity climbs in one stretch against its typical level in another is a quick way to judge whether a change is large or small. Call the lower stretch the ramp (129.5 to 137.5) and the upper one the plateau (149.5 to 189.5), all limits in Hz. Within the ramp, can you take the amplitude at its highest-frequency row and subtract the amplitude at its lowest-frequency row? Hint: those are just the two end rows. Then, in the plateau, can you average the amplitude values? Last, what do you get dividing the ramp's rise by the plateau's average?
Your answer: -0.12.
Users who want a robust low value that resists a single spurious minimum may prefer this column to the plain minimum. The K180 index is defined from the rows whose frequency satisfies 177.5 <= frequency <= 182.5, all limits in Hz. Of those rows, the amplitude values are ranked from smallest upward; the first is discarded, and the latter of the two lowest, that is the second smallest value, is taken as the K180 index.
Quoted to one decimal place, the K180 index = 15.1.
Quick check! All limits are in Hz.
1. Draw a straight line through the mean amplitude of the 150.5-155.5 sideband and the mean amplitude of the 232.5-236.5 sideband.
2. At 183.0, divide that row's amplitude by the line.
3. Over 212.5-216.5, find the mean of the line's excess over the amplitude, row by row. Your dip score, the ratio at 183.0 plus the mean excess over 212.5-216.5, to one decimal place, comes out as 3.0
